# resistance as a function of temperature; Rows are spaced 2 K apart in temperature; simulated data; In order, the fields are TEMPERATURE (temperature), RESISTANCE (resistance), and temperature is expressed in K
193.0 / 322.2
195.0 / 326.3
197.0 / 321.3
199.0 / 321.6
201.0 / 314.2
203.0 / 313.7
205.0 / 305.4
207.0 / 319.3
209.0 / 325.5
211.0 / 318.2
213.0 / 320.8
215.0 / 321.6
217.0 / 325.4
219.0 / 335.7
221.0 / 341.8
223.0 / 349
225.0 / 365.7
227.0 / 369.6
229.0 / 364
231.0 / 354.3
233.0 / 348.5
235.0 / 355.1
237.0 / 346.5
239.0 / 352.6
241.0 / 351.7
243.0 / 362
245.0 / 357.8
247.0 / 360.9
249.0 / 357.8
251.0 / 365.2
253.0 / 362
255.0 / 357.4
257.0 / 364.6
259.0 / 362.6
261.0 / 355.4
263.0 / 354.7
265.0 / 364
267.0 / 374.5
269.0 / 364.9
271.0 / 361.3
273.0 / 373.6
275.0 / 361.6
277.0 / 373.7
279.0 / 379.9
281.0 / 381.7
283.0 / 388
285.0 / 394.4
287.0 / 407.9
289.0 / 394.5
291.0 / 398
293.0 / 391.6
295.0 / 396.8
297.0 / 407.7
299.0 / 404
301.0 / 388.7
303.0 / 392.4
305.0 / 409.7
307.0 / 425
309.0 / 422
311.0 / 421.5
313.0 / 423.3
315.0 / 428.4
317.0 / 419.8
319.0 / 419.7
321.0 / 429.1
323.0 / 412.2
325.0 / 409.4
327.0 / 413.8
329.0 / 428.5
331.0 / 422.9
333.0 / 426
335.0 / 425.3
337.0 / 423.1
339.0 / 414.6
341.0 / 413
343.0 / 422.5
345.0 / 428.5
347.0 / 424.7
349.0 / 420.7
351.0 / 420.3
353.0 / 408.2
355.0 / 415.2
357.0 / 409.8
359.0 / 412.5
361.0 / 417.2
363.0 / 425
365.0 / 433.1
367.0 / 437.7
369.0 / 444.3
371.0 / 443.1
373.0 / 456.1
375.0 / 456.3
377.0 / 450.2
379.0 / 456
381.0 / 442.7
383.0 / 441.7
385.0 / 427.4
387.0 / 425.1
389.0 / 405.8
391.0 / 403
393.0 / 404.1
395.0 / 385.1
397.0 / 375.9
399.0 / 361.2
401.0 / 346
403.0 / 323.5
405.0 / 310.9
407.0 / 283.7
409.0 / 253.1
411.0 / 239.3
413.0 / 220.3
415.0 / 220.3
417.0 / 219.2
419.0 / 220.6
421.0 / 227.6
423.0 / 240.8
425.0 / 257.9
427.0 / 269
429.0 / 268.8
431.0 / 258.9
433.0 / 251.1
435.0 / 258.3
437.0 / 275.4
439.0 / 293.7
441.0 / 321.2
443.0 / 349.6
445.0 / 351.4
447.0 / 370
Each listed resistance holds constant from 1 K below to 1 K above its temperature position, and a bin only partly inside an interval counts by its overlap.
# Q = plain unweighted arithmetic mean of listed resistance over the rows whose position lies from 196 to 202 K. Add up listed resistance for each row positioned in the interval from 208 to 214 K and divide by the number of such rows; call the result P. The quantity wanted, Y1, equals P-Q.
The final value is 2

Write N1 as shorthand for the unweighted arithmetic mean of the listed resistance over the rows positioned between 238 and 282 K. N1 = 364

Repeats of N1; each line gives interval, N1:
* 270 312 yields 394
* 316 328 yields 417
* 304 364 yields 420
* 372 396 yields 429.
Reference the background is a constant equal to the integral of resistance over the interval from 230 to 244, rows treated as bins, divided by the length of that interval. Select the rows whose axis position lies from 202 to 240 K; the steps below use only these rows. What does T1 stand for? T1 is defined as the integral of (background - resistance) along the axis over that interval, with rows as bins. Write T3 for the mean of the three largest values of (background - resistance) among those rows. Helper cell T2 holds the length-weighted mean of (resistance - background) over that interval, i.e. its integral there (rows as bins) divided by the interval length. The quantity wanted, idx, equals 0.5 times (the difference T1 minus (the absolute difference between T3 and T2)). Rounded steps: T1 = 547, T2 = -14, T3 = 41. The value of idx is 246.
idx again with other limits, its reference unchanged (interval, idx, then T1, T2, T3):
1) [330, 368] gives -1357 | -2588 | 68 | -57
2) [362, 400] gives -1414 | -2735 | 72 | -21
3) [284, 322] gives -1115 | -2137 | 56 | -38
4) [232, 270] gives -113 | -224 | 6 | 4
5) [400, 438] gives 1649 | 3523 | -93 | 133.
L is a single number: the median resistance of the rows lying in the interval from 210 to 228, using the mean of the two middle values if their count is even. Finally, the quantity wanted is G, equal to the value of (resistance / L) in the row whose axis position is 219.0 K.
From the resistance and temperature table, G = 1.00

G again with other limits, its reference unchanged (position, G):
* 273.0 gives 1.11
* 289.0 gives 1.18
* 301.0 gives 1.16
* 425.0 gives 0.77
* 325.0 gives 1.22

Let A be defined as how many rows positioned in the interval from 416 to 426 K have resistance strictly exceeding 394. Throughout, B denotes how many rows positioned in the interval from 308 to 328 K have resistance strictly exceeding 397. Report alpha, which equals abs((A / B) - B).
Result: 10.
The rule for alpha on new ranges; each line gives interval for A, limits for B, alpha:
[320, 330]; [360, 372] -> 5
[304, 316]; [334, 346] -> 5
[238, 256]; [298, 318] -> 8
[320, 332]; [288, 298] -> 1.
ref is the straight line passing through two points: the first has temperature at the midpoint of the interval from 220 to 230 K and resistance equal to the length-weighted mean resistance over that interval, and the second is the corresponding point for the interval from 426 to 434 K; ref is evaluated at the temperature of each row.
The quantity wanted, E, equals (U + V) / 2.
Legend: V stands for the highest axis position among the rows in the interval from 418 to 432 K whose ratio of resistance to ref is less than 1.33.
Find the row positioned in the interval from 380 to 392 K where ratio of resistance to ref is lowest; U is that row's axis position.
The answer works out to 411 K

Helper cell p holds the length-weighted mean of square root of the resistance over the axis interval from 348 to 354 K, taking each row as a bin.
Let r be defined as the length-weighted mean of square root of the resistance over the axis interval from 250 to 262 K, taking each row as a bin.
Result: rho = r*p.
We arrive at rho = 388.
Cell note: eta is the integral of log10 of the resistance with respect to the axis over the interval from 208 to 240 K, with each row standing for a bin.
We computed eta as 81.1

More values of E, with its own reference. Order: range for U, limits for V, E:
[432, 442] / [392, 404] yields 418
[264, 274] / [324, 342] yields 295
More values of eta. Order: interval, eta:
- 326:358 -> 83.9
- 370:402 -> 83.8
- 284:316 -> 83.5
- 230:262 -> 81.7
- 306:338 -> 84.0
